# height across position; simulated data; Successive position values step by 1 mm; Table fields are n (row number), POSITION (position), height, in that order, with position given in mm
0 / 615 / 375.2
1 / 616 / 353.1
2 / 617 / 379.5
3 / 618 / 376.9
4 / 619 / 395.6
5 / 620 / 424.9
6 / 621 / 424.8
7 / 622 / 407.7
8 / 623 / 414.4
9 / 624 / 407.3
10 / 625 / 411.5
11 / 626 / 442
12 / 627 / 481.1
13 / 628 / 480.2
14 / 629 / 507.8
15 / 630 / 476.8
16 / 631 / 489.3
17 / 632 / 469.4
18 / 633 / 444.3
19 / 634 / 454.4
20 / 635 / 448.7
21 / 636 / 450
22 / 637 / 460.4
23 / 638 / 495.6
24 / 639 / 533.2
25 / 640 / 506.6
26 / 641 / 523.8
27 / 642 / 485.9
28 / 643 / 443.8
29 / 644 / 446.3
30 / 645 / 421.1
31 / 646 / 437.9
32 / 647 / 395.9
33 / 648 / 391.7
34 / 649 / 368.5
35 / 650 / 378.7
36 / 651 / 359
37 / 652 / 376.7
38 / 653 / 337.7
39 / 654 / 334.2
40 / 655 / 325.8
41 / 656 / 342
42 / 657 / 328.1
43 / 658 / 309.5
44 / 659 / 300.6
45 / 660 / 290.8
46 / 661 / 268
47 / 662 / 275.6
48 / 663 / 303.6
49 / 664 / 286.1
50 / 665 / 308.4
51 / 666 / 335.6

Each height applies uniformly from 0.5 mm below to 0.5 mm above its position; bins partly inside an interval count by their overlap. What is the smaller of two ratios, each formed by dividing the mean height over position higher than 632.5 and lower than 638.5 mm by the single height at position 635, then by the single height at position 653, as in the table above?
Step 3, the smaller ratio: 1.02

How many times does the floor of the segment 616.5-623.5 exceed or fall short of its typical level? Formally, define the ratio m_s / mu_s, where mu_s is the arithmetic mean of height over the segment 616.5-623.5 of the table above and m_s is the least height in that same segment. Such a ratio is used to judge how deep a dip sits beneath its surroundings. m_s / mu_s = 0.93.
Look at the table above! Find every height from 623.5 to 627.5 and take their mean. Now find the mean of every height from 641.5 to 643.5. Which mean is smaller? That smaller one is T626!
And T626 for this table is 435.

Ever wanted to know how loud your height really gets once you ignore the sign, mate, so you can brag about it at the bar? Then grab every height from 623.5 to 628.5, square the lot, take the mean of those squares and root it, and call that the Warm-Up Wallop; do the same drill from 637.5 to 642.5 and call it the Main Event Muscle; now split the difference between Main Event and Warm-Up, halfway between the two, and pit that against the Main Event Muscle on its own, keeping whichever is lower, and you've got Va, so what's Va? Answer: 477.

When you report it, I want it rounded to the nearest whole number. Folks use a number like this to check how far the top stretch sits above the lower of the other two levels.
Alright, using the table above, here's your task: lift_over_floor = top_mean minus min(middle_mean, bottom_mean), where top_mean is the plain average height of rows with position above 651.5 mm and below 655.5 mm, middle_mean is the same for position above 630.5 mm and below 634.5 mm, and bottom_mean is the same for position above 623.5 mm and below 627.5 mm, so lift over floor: -92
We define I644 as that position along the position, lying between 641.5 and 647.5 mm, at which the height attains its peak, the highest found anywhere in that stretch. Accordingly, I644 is 642 mm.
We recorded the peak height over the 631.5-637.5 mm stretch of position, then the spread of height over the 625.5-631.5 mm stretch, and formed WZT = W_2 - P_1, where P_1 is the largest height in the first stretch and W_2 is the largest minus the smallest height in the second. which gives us -404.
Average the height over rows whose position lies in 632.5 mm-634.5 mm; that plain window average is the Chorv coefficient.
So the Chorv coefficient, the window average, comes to 449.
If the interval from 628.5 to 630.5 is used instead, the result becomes 492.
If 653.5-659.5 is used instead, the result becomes 323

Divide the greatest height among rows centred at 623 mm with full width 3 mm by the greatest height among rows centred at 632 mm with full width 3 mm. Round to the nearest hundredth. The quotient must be 0.85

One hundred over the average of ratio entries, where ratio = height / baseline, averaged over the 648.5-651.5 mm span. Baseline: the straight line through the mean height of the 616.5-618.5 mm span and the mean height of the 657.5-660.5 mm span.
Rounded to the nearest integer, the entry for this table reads 86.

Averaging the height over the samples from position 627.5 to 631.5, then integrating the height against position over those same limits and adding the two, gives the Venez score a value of 2443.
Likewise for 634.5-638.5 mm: 2318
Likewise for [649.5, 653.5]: 1815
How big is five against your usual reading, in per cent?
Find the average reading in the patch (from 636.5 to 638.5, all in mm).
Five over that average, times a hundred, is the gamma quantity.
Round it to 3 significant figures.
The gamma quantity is 1.05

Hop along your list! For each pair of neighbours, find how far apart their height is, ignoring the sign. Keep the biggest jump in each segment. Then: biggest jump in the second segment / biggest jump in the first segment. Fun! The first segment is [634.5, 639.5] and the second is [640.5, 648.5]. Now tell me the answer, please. 1.1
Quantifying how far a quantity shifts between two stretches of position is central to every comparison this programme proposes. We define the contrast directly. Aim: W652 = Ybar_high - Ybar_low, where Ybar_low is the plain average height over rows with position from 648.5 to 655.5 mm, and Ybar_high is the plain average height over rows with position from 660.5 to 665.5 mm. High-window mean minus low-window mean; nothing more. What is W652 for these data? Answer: -66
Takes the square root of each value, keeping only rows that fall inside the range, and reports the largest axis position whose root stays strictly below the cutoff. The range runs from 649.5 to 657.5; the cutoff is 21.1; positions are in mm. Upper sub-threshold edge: 657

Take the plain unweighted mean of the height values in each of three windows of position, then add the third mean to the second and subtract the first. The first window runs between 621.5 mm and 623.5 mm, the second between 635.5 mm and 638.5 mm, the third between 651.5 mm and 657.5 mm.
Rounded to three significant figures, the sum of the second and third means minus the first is 398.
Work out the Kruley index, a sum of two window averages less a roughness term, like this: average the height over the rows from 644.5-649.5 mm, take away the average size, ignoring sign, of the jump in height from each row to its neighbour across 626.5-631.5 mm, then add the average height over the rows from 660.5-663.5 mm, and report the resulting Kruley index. 667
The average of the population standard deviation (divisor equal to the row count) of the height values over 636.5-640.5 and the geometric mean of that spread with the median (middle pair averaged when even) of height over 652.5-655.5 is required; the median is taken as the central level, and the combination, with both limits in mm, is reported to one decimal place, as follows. 59.8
